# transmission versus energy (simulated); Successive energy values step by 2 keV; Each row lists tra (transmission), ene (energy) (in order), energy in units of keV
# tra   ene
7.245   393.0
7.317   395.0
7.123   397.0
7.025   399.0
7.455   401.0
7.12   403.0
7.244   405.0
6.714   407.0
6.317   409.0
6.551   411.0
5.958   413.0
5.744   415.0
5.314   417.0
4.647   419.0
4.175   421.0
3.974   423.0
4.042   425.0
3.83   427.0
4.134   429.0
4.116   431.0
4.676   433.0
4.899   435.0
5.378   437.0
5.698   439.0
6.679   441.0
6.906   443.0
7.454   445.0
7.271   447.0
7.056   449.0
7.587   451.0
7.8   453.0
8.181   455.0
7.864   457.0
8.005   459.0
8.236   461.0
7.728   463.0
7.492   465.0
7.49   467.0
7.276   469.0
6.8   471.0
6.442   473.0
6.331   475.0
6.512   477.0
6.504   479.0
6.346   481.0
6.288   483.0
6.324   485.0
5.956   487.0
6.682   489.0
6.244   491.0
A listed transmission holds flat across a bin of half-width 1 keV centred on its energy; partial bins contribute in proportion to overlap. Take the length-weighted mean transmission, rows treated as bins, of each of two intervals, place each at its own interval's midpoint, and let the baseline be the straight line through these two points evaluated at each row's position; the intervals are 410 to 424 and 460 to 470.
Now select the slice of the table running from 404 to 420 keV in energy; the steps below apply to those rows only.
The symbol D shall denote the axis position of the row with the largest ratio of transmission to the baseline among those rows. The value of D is 405.0 keV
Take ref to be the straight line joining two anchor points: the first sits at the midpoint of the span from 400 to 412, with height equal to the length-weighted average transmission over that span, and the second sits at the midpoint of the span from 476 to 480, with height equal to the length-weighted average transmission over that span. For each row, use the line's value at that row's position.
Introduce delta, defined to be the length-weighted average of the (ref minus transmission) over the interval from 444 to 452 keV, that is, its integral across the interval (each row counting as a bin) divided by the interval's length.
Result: -0.7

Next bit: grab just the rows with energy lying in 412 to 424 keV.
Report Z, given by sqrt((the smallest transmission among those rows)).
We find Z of 1.99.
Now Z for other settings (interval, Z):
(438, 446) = 2.39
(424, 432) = 1.96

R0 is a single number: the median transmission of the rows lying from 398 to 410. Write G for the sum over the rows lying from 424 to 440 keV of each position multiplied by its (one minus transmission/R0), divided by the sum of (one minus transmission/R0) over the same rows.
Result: 430.9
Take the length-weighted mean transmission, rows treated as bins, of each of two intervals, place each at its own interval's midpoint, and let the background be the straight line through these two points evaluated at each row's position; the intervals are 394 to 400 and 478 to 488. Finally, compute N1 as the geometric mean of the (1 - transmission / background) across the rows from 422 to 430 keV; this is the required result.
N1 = 0.417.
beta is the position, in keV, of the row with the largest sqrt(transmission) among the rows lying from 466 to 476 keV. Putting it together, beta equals 467.0 keV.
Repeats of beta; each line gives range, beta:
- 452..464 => 461.0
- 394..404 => 401.0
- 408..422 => 411.0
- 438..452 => 451.0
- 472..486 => 477.0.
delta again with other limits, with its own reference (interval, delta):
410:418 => 1.0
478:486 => 0.1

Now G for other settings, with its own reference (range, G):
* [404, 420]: 415.4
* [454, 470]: 460.2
